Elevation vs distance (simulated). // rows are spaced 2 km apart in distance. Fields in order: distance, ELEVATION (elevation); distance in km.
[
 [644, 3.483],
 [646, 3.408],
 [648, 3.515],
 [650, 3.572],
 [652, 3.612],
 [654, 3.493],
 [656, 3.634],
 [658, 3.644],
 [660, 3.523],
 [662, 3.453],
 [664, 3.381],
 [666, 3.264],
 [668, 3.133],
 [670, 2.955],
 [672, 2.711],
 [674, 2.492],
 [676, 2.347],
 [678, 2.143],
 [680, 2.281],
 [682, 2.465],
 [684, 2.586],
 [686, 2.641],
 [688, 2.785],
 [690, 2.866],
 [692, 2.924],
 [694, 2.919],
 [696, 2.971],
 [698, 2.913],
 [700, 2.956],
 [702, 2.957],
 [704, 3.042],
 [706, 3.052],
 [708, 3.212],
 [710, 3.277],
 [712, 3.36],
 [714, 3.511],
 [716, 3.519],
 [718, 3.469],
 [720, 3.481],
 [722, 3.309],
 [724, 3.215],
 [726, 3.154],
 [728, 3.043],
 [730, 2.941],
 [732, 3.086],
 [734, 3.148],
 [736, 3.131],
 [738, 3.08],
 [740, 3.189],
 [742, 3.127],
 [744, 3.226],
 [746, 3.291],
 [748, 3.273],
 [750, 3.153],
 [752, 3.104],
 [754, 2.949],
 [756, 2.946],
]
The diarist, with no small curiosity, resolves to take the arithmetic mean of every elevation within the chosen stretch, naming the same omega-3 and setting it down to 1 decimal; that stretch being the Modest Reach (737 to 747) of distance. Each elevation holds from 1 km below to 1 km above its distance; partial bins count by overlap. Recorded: 3.2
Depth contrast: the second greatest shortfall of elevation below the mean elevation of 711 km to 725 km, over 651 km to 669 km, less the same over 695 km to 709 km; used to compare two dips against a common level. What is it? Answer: -0.31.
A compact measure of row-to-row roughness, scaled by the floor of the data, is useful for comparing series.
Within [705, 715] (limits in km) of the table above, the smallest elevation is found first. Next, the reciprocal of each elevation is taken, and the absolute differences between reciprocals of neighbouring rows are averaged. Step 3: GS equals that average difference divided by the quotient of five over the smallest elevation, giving 0.0065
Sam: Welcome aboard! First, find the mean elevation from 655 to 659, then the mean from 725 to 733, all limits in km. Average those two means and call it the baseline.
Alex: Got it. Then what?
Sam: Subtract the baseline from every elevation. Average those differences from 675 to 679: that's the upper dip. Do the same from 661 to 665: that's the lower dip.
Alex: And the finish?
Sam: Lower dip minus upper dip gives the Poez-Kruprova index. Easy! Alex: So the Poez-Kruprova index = 1.2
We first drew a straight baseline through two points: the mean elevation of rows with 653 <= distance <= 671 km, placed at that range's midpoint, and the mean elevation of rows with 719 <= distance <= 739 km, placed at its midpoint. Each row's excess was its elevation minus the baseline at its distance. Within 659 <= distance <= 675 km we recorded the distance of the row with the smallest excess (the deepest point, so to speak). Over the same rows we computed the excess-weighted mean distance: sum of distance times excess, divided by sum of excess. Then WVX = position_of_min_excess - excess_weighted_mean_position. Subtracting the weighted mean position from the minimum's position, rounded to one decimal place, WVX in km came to 1.2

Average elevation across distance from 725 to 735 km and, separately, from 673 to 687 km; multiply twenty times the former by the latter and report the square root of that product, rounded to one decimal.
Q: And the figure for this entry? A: 12.2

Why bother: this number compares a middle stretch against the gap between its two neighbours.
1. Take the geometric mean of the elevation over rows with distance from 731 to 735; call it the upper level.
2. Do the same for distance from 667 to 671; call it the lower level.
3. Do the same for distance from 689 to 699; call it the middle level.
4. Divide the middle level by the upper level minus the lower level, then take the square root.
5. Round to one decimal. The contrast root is 6.3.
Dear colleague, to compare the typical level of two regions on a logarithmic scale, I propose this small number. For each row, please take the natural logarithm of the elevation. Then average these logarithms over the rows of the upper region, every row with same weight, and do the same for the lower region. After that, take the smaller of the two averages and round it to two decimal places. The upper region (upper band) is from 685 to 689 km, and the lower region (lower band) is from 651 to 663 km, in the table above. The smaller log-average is 1.00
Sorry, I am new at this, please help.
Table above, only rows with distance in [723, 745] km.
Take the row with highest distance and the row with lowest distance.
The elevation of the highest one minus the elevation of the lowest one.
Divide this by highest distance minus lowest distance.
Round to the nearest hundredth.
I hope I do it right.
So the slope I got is 0.00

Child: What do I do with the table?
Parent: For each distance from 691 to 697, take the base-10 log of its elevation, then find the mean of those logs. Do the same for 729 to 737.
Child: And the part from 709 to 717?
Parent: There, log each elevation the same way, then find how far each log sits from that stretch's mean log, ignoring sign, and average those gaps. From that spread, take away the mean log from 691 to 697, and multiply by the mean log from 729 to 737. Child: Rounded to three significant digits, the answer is -0.222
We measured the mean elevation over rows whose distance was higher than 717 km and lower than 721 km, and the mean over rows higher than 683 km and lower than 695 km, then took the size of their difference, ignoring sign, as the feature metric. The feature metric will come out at 0.69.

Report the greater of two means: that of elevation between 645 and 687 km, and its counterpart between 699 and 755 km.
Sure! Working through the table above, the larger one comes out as 3.19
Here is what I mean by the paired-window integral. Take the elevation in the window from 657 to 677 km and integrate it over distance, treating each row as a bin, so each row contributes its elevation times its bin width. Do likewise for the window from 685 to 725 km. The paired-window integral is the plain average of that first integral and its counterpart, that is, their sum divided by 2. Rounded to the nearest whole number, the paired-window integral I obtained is 93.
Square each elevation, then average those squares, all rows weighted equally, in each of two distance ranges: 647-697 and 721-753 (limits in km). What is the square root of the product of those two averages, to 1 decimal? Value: 9.6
